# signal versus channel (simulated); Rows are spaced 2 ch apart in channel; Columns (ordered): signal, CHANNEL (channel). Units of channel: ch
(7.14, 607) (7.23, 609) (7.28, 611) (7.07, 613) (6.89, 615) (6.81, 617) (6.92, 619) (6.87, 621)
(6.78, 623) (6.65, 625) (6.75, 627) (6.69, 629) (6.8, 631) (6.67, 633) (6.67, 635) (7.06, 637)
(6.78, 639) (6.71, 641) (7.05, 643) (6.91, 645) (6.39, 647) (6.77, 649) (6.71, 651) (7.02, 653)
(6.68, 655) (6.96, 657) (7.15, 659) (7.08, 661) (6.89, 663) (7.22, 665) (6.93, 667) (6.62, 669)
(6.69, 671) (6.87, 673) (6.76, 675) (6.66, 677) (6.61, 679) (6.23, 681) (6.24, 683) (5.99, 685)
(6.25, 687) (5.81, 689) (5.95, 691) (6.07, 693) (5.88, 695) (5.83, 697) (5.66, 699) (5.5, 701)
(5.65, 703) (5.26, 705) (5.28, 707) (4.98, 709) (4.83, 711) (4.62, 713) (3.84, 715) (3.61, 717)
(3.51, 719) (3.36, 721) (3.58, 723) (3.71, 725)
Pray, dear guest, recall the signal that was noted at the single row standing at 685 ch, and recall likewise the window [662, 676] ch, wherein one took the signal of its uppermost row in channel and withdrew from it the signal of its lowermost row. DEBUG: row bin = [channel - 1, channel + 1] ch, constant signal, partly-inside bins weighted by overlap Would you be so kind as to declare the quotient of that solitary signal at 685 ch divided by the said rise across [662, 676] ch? -46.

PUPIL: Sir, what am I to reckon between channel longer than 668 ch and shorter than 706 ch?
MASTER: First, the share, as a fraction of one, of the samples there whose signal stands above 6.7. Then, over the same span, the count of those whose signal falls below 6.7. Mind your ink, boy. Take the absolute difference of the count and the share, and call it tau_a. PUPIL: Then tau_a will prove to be 16.9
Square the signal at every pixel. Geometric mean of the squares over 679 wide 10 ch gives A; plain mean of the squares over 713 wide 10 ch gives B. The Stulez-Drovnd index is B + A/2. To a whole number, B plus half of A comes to 41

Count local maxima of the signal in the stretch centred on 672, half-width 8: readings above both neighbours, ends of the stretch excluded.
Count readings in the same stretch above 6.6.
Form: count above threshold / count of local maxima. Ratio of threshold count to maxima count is 8.0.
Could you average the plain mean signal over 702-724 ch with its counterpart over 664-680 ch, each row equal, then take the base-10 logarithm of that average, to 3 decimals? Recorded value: 0.748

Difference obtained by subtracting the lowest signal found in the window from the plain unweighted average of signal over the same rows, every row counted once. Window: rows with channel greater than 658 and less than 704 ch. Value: 0.87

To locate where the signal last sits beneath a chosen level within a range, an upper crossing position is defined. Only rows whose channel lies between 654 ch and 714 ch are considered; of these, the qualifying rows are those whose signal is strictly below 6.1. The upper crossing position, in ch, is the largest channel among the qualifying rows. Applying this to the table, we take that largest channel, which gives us 713 ch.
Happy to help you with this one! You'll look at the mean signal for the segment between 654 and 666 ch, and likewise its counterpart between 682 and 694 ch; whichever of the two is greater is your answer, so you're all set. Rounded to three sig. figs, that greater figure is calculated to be 7.00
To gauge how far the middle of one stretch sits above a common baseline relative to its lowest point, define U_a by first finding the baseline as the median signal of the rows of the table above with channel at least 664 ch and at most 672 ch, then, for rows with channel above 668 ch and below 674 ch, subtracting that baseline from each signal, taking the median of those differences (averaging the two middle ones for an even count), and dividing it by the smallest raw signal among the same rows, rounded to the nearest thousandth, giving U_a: -0.018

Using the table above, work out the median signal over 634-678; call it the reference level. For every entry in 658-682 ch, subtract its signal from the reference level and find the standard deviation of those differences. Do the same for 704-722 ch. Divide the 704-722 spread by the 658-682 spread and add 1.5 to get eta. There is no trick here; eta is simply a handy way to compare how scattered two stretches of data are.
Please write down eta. 4.3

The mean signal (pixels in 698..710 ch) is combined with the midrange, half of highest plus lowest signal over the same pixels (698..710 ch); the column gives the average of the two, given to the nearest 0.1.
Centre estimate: 5.4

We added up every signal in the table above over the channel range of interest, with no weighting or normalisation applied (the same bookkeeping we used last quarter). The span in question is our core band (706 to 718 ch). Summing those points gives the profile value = 27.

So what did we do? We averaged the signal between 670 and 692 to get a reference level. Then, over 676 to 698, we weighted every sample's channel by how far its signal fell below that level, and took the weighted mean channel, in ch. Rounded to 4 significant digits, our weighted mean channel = 693.5 ch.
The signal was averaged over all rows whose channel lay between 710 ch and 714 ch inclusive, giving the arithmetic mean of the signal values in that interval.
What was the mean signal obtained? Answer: 4.7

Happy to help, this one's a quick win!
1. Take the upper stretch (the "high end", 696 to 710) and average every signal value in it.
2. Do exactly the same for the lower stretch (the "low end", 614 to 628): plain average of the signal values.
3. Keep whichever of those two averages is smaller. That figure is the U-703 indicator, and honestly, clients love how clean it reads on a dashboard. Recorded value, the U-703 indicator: 5.5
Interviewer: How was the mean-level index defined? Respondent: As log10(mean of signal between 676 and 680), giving 0.822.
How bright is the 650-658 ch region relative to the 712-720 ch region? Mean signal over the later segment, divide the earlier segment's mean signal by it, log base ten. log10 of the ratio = 0.24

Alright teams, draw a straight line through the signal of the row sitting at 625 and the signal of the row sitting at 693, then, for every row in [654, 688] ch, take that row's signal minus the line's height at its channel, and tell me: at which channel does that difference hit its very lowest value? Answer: 685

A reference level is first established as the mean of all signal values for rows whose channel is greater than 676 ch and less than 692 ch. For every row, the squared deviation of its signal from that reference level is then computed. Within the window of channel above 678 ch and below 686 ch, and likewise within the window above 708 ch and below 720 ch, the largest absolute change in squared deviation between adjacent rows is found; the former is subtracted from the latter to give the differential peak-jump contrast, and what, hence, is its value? 2.95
